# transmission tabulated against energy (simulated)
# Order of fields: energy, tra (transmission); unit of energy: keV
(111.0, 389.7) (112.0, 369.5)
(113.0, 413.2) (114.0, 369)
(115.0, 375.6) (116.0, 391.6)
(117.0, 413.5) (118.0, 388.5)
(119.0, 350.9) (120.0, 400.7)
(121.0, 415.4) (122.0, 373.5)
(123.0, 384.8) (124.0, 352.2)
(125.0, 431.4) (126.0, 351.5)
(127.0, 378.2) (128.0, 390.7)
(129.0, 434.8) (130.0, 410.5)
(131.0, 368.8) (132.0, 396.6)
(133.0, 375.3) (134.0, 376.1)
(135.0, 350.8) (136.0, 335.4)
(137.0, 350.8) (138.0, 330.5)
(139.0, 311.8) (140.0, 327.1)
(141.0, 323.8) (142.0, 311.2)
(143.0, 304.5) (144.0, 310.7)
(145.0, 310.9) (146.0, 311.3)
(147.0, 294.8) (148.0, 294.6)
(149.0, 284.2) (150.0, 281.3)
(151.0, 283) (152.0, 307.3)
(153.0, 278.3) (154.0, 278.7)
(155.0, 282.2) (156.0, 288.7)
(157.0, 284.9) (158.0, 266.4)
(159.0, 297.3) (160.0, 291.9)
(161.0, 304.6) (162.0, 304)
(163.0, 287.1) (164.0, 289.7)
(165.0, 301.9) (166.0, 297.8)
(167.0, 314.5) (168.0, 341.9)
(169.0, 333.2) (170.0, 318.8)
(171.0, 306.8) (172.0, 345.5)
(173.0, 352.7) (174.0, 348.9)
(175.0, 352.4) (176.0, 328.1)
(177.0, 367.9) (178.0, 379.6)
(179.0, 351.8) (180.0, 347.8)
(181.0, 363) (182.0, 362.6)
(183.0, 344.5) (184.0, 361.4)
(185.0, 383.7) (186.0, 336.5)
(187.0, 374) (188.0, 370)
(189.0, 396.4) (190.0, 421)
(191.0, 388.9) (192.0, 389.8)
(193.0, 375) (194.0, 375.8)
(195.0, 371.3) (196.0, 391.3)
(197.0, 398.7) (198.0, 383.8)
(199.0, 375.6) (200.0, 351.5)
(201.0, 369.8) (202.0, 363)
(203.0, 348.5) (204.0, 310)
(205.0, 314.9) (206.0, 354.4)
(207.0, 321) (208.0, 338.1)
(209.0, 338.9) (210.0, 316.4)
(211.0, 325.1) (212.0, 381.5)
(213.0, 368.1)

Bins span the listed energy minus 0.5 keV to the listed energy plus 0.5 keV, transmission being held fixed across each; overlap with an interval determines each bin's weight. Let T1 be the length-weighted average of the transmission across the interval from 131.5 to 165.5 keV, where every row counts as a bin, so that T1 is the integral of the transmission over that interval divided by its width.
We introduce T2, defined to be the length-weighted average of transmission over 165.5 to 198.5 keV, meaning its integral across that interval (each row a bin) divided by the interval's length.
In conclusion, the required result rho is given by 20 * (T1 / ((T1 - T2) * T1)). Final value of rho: -0.4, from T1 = 310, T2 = 360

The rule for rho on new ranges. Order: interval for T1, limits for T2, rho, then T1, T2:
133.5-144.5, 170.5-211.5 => -0.7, 330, 358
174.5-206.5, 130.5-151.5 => 0.5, 366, 325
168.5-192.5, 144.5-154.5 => 0.3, 359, 292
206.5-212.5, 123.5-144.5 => -0.9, 337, 358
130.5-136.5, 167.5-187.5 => 1.2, 367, 350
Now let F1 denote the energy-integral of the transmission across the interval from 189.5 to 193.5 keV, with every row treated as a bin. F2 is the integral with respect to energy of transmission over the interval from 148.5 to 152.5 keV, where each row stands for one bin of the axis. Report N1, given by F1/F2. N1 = 1.4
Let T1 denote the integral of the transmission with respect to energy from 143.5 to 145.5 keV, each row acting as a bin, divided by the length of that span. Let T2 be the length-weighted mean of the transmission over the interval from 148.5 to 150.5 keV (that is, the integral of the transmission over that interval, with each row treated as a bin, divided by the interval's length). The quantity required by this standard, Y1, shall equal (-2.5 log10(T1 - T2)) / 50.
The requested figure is -0.072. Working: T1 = 311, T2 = 283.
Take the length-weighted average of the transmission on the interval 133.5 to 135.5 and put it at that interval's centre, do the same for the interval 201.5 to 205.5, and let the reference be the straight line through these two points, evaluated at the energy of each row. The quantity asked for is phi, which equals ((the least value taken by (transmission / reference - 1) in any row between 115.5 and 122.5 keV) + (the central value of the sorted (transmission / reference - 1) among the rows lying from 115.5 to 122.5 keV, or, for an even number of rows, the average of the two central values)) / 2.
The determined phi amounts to 0.00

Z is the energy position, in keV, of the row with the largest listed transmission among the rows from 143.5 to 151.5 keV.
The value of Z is 146.0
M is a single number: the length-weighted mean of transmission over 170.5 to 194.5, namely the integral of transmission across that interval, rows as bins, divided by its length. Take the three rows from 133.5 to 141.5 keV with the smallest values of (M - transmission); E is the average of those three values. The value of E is 4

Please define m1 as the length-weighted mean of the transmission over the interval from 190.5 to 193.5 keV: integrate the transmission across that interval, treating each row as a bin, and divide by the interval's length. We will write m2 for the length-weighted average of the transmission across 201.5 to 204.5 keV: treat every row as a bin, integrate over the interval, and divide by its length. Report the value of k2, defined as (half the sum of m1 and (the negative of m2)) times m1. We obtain 8473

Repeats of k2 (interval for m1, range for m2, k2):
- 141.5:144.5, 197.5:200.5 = -9496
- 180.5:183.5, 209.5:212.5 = 2800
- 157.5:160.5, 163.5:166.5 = -1607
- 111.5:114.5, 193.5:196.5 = 851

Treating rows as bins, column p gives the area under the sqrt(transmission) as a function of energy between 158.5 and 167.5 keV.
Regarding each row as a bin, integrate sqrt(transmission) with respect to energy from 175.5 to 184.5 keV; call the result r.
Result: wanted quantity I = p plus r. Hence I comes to 325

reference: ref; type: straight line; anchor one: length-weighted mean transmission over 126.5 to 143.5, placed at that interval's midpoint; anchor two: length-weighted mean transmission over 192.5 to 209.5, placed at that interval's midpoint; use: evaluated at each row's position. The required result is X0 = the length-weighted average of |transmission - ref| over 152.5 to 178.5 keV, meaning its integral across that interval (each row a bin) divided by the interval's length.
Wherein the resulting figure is 47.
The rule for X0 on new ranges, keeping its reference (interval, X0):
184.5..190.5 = 30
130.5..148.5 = 35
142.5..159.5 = 66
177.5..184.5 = 9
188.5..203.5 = 24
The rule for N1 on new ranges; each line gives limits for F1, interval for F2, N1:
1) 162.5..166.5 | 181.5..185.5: 0.8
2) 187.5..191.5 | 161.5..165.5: 1.3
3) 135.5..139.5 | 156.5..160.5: 1.2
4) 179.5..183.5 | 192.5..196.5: 0.9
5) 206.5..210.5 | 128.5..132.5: 0.8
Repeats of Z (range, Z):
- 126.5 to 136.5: 129.0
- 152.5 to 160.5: 159.0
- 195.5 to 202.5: 197.0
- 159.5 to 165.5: 161.0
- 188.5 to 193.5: 190.0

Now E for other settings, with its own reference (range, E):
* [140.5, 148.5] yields 48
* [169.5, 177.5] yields 6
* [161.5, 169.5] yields 34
